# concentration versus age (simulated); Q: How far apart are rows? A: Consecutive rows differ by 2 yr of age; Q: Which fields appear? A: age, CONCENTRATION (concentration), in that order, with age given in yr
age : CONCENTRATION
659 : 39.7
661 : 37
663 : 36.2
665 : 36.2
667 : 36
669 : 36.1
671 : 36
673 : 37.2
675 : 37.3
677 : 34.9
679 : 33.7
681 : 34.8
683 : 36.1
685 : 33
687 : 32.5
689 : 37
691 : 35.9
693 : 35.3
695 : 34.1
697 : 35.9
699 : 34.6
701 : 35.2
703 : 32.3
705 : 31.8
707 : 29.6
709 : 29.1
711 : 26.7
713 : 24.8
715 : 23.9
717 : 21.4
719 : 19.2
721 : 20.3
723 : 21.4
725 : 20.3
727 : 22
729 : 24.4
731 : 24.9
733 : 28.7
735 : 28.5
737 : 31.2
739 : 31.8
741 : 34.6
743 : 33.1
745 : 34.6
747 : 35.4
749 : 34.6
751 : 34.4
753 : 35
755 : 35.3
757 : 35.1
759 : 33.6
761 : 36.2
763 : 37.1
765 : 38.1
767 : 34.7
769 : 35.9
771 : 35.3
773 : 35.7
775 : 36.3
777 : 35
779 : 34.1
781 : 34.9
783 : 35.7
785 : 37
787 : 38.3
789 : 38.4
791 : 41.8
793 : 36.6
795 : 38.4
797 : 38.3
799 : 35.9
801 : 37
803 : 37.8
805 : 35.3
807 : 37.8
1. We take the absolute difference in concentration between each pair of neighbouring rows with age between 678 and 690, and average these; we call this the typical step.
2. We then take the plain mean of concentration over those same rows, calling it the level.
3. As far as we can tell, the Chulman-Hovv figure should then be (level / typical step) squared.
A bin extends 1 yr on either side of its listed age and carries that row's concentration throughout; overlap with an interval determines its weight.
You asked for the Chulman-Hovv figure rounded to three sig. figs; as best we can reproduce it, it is 270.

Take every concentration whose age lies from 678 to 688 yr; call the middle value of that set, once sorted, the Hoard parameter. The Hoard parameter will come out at 34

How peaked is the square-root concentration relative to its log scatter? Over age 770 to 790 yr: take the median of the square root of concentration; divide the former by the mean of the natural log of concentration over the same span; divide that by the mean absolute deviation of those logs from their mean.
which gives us 53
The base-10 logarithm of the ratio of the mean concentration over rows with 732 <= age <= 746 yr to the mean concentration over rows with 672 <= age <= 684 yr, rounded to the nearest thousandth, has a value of -0.050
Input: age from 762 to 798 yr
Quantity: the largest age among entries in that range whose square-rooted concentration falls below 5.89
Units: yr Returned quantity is 779 yr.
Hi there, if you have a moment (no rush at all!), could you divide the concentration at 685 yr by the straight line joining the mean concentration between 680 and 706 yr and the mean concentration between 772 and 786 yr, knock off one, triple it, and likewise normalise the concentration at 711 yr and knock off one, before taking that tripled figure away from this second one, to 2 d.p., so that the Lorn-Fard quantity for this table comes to -0.11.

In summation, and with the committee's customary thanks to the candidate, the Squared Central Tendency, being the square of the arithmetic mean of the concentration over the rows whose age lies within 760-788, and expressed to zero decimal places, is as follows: 1298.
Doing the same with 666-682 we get 1278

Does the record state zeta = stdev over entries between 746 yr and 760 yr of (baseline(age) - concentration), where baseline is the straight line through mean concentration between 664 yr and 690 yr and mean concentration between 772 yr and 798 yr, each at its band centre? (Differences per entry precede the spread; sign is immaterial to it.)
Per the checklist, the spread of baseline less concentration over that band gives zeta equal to 1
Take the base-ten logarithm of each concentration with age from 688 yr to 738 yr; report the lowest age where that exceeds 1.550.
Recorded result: 689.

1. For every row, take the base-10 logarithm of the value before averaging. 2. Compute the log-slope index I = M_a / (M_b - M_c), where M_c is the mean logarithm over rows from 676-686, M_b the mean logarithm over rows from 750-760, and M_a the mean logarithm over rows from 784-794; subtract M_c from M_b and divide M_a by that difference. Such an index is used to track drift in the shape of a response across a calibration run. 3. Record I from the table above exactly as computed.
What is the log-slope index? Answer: 660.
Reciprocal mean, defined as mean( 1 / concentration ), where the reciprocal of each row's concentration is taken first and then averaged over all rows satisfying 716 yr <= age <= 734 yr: 0.0451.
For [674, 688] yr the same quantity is 0.0289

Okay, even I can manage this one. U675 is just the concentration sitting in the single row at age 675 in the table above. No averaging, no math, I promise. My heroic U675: 37.3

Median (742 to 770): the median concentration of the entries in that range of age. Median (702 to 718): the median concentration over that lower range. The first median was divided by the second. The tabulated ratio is 1.26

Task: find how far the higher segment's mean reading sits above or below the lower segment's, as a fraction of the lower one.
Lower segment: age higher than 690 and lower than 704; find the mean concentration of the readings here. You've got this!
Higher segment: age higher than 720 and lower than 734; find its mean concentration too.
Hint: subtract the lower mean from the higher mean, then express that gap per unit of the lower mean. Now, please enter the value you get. -0.33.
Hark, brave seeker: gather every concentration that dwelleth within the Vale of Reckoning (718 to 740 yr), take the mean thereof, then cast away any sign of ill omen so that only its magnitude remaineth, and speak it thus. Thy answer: 24.8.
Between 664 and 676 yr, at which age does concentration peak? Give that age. 675 yr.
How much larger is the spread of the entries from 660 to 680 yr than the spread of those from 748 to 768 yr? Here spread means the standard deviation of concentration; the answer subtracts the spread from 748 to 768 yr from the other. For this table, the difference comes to 0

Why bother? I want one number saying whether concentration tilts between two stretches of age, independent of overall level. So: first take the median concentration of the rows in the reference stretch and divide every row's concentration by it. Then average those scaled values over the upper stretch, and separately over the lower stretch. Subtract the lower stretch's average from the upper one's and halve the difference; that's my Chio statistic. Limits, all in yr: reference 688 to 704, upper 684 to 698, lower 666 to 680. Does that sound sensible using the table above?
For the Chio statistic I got -0.015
